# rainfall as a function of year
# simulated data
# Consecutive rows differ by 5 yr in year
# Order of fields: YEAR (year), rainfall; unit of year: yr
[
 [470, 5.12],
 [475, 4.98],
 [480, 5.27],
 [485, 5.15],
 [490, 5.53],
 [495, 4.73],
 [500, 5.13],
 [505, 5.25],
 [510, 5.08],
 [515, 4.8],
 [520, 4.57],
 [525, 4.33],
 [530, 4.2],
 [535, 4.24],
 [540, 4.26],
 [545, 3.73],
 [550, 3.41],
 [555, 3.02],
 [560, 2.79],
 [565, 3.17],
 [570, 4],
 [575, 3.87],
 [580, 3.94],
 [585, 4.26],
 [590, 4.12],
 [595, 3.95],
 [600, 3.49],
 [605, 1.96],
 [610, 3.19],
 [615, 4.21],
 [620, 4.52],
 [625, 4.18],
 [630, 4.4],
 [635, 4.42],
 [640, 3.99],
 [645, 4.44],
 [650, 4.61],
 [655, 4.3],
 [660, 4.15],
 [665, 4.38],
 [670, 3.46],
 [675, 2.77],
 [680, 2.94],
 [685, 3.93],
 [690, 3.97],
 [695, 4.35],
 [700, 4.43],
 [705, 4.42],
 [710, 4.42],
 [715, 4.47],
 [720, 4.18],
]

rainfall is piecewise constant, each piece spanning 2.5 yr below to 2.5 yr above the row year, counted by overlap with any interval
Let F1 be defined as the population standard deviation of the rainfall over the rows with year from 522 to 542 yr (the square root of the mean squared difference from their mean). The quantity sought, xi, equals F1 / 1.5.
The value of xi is 0.03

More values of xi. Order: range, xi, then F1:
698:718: 0.01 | 0.0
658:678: 0.42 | 0.6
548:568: 0.15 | 0.2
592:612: 0.49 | 0.7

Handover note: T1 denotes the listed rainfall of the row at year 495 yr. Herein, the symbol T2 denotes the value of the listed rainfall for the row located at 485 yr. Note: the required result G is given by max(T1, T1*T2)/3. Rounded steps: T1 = 4.73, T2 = 5.15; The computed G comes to 8.1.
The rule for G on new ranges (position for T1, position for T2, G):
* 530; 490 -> 7.7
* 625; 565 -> 4.4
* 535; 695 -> 6.1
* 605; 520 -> 3.0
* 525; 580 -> 5.7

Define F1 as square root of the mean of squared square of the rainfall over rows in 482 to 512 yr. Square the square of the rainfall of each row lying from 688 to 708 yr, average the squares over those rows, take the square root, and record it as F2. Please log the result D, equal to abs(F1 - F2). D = 8.1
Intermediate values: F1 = 27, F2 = 19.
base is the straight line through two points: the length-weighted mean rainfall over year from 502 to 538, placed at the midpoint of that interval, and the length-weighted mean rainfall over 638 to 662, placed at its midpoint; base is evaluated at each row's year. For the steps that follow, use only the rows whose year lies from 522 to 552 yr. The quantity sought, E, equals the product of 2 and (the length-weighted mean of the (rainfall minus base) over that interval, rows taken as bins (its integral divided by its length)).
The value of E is -1.1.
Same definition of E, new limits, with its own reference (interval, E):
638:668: 0.0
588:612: -2.2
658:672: -0.5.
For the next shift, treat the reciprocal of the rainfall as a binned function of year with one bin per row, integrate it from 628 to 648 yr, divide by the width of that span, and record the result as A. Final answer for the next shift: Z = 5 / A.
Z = 22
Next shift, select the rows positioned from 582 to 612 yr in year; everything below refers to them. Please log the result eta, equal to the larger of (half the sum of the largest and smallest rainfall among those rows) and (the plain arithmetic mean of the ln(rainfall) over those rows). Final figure 3.1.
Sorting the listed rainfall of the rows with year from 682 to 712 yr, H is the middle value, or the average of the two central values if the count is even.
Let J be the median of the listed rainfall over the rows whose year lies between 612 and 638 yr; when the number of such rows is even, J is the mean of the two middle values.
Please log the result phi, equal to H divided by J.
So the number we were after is 1.00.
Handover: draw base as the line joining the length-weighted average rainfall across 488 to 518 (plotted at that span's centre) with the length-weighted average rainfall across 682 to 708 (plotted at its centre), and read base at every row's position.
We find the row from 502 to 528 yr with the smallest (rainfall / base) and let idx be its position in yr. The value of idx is 525 yr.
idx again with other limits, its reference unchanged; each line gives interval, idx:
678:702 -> 680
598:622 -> 605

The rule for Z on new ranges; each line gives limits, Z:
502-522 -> 25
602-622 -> 16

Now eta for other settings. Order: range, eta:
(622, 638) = 4.3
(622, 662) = 4.3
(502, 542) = 4.7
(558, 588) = 3.5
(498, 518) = 5.0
